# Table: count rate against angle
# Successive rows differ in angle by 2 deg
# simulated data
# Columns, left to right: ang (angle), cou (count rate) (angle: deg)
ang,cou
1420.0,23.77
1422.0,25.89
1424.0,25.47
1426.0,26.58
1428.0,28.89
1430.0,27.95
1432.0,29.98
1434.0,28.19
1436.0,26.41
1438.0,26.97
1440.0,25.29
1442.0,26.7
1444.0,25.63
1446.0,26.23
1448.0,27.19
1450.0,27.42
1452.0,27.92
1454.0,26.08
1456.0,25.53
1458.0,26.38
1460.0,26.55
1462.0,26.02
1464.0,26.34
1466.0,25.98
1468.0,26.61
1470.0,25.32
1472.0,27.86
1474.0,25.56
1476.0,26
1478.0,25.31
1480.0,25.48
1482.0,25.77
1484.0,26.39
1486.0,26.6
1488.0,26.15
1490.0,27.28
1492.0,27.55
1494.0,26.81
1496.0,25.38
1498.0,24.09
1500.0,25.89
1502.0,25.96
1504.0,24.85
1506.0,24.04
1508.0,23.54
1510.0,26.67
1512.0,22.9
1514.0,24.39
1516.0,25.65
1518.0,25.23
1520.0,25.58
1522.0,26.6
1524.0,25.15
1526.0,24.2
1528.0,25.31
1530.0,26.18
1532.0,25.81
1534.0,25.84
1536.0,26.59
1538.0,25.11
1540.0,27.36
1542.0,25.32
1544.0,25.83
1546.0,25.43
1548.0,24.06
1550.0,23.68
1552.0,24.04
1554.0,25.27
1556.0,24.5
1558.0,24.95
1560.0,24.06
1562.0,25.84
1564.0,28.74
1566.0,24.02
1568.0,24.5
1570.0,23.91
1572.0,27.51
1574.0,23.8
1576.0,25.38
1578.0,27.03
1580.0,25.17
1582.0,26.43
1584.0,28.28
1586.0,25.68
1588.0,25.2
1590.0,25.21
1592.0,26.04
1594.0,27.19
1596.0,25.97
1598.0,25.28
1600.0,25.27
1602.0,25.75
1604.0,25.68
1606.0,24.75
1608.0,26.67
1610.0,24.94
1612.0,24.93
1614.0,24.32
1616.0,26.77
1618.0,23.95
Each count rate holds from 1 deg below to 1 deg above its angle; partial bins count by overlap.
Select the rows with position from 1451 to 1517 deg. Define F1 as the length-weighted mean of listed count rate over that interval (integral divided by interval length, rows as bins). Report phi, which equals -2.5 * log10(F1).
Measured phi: -3.53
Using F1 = 25.8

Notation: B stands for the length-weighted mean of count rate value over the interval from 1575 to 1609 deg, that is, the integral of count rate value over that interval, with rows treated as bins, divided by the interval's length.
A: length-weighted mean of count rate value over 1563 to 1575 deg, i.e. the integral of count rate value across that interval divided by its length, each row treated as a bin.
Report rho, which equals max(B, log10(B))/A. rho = 1.02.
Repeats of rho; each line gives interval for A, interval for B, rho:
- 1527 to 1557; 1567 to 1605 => 1.02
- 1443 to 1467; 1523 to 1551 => 0.96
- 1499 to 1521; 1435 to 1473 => 1.06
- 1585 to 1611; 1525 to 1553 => 0.99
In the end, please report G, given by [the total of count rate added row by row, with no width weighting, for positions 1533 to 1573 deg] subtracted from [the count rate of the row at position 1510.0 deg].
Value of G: -480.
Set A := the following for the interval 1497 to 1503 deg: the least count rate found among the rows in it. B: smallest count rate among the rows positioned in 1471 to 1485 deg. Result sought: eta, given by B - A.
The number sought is 1.2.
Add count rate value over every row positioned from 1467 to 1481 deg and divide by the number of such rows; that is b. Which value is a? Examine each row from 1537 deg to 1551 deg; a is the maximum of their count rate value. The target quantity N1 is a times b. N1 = 712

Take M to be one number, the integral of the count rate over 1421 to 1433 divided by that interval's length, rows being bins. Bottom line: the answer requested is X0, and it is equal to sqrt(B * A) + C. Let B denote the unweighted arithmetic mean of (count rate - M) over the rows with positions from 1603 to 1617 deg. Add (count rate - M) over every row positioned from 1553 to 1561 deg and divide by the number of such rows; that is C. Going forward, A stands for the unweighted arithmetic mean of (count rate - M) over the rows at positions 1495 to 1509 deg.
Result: -0.5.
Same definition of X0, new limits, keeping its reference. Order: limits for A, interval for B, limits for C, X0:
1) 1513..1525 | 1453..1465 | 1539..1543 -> 0.5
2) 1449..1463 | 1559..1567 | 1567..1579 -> -0.8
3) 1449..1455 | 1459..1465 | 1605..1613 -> -1.5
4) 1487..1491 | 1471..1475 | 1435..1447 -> -0.5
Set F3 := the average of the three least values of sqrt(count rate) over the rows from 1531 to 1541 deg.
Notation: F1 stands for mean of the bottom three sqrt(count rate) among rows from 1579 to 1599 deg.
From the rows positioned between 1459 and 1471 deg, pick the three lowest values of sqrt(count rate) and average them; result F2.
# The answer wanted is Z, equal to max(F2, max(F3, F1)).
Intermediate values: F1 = 5.02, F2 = 5.08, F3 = 5.06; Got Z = 5.08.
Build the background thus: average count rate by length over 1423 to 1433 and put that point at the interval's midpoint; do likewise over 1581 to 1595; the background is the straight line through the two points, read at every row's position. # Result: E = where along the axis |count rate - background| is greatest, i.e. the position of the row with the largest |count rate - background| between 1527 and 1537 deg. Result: 1528.0 deg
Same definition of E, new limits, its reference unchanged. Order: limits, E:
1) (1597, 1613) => 1606.0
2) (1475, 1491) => 1478.0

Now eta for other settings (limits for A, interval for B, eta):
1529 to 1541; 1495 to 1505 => -1.0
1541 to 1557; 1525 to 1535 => 0.5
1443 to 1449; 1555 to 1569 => -1.6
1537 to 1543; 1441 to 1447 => 0.5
